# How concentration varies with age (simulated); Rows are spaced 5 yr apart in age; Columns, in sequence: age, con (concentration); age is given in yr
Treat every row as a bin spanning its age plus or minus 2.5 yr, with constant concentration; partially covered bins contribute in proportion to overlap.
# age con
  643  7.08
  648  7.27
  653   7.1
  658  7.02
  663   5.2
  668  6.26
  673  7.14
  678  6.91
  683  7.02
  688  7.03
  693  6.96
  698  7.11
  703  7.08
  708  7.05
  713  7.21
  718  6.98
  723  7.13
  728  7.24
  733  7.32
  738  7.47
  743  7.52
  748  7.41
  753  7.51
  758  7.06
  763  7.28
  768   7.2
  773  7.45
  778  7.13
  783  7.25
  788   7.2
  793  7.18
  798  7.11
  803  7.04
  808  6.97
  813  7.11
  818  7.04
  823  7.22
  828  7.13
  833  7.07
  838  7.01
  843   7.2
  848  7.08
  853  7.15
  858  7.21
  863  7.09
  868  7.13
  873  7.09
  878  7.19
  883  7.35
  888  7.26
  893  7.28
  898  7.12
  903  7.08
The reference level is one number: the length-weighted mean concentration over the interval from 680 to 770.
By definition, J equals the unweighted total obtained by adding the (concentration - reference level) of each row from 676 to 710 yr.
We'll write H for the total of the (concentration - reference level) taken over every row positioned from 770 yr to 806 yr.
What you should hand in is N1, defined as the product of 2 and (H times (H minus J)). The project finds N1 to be -0.1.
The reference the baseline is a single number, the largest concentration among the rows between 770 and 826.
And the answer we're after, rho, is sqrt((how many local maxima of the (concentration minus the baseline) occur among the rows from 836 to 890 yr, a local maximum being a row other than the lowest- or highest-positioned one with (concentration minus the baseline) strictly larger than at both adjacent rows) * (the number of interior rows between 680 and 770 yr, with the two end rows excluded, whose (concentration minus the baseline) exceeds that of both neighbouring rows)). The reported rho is 4.9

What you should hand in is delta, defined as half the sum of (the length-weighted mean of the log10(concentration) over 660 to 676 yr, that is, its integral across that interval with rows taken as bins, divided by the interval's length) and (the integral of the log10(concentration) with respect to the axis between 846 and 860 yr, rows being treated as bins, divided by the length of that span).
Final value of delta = 0.823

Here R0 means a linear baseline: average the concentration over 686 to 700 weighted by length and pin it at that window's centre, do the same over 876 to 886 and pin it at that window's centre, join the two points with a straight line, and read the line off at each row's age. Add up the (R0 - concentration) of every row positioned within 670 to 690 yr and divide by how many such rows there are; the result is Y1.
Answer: -0.010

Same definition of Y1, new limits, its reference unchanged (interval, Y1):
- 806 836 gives 0.105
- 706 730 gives -0.059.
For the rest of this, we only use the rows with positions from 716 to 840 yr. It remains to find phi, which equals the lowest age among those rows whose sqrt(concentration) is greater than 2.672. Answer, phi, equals 728 yr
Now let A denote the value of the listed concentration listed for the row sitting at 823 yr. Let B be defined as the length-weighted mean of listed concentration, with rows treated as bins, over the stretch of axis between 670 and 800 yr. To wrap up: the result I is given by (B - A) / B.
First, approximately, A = 7.22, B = 7.19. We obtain -0.005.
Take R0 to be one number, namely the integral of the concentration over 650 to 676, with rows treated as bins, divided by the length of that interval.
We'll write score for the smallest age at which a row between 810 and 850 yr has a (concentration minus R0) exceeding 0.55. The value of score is 823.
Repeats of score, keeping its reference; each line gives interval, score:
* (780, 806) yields 783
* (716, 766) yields 723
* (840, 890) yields 843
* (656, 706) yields 673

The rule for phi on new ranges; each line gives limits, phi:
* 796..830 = 823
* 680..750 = 713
